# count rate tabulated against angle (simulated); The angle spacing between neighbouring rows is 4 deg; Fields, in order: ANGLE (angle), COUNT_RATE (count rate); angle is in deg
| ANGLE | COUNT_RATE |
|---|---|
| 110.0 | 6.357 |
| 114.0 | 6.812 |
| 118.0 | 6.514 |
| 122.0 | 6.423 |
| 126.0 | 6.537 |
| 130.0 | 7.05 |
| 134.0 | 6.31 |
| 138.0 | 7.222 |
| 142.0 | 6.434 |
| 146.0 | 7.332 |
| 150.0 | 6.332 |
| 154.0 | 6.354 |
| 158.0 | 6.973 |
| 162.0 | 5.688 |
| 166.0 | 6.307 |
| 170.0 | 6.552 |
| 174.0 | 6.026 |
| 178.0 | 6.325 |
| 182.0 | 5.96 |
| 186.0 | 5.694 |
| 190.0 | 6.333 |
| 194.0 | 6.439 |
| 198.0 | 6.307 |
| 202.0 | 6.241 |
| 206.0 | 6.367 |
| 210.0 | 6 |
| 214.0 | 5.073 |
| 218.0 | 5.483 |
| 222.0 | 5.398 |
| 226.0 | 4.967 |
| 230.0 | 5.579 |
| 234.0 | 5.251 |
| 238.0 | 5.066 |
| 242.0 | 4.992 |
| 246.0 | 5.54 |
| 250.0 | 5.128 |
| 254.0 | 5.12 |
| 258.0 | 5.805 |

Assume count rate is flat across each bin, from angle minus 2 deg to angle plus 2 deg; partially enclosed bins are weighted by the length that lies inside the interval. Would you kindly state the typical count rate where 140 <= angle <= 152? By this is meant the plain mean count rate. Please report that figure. 6.7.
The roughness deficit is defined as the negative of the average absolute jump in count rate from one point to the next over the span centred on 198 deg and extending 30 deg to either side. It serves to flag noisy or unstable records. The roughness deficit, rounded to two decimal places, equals -0.34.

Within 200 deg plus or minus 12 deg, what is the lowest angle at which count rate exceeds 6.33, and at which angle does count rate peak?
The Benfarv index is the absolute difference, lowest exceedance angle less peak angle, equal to 4 deg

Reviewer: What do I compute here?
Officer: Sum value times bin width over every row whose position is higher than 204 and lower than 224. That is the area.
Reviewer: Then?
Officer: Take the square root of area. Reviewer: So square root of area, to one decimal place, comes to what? 10.6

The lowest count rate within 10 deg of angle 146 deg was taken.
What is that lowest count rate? 6.332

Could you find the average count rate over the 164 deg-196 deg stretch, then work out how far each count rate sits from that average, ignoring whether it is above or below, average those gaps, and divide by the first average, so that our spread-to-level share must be 0.038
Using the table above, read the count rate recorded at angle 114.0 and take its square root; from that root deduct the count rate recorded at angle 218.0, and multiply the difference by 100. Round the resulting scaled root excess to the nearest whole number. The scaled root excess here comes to -287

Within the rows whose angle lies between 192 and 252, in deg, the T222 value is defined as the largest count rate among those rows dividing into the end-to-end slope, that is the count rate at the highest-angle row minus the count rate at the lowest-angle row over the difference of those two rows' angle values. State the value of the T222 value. -0.0036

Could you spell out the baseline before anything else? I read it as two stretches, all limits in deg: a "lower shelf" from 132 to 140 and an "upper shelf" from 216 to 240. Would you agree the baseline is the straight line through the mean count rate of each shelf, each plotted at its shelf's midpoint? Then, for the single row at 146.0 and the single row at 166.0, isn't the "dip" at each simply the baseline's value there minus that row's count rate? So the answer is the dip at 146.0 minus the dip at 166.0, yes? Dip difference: -0.7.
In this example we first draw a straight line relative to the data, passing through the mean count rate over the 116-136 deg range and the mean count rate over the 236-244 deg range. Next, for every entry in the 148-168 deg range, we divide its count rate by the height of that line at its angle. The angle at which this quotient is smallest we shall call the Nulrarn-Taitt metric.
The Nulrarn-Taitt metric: 162.0 deg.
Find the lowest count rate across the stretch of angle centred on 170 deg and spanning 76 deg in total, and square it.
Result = 32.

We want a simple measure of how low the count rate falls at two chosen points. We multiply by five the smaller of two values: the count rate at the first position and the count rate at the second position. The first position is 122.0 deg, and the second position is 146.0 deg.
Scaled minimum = 32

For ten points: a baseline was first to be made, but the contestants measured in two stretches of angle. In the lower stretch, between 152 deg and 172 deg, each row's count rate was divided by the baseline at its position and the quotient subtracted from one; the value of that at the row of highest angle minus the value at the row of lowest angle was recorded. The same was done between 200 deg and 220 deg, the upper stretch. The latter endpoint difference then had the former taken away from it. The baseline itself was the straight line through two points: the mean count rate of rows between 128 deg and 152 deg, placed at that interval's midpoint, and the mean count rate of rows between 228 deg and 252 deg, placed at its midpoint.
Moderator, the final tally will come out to 0.16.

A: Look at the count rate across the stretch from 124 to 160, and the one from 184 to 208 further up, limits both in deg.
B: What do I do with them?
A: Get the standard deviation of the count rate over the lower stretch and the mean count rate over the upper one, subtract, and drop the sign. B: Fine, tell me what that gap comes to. 5.8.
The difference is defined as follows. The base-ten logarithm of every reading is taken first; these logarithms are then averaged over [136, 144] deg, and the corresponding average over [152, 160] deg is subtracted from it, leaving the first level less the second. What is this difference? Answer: 0.01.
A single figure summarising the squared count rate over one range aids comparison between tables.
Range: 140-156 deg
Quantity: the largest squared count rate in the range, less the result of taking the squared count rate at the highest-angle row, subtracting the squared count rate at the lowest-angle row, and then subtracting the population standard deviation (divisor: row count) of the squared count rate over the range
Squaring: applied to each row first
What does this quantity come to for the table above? 60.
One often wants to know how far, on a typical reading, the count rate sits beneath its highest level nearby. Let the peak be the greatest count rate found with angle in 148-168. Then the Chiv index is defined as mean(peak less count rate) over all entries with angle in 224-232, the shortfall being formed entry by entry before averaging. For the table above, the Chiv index 1.7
